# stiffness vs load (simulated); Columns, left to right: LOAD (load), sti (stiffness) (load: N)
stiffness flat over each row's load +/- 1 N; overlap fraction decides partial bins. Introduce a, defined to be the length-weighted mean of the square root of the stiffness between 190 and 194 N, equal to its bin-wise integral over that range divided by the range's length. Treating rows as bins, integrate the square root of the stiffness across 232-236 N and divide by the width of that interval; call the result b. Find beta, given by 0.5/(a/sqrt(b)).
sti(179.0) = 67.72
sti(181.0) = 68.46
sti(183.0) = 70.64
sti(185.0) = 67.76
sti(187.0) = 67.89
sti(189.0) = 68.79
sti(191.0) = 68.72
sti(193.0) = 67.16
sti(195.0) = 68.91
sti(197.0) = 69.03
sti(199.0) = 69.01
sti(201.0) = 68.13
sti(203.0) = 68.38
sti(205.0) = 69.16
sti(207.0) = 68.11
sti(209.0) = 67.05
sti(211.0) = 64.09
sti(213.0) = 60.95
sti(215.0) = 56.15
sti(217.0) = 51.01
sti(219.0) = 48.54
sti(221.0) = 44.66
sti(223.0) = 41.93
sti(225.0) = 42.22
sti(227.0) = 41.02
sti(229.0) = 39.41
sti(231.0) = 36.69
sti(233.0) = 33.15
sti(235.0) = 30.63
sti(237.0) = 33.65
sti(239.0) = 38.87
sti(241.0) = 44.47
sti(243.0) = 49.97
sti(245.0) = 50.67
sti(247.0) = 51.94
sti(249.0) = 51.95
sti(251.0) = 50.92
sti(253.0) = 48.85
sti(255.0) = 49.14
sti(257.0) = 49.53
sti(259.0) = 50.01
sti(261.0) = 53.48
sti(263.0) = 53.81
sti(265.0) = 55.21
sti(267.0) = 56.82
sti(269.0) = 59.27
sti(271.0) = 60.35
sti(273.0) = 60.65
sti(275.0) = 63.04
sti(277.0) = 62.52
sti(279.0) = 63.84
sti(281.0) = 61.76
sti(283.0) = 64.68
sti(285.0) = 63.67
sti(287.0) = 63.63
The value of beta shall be 0.144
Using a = 8.24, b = 5.6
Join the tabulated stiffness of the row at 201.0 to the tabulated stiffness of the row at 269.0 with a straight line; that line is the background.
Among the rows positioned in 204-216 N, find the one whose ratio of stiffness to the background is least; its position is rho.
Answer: 215.0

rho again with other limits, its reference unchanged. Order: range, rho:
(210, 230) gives 229.0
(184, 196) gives 185.0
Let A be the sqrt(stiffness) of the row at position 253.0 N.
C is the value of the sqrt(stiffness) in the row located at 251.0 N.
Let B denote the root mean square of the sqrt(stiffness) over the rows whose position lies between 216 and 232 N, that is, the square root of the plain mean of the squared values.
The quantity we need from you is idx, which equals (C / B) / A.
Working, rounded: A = 7.0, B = 6.6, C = 7.1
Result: 0.155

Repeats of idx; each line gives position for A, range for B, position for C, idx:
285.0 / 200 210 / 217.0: 0.108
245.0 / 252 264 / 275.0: 0.156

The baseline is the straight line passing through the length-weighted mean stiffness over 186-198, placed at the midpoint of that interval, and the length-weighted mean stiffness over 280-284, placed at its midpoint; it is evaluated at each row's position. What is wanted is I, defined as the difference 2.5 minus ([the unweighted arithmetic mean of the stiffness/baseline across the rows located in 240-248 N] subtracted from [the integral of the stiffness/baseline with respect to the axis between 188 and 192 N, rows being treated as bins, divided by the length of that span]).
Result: 2.25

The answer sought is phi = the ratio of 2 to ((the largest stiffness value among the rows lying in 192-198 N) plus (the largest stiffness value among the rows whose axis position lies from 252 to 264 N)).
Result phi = 0.0163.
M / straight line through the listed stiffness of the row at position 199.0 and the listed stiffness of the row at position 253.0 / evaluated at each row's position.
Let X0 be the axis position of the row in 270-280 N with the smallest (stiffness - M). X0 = 271.0 N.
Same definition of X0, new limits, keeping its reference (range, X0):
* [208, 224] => 223.0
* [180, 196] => 181.0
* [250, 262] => 253.0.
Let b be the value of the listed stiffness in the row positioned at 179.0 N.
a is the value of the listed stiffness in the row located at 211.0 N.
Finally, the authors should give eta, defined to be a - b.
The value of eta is -4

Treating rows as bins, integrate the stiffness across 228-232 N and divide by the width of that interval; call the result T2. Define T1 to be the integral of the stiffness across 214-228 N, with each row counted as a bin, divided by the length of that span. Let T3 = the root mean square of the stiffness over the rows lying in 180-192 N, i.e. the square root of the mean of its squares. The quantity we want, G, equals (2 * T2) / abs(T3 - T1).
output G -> 3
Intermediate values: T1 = 46.5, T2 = 38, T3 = 69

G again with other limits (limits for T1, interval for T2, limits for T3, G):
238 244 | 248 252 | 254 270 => 11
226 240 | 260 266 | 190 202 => 3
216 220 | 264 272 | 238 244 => 23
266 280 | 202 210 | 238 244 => 8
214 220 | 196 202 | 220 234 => 12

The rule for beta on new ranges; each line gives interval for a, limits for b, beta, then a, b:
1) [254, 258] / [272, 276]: 0.200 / 7.02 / 7.9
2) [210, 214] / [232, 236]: 0.150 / 7.91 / 5.6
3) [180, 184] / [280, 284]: 0.169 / 8.34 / 8.0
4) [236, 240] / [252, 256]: 0.220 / 6.02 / 7.0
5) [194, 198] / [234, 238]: 0.143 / 8.30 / 5.7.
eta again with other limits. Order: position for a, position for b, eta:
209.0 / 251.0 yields 16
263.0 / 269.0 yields -5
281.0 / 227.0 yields 21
